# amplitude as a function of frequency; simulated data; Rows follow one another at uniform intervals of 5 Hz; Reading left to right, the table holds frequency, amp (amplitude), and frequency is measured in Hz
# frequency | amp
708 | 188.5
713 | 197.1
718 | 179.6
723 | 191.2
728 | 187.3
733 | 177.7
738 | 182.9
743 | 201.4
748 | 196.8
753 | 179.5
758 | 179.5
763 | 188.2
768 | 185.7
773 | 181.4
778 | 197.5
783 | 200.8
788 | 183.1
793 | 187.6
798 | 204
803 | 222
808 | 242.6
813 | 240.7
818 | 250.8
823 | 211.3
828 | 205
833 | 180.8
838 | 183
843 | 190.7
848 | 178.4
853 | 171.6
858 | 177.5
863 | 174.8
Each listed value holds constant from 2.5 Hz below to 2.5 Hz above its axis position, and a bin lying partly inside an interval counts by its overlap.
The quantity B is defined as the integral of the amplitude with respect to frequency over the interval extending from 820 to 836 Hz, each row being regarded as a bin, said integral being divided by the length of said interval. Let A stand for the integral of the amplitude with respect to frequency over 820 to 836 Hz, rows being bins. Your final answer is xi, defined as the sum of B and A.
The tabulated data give 3403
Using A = 3202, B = 200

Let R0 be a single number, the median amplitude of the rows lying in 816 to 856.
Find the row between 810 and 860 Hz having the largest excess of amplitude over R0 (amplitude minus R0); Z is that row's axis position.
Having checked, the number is 818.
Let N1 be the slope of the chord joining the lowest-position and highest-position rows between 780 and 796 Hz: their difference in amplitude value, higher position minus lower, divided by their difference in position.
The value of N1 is -1.3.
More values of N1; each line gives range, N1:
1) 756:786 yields 0.9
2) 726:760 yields -0.3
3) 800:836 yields -1.4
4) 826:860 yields -0.9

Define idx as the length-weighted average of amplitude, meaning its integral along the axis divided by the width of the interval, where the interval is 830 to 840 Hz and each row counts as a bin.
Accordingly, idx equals 183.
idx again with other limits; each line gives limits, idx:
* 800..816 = 235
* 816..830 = 222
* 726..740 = 182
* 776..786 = 198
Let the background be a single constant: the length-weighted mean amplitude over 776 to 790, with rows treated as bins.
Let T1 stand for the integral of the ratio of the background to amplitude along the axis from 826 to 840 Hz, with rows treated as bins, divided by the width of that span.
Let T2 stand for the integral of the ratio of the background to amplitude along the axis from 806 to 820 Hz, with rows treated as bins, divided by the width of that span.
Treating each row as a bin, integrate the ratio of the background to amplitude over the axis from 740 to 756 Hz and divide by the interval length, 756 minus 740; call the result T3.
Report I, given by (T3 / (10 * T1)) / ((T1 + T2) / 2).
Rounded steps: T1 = 1.03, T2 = 0.79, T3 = 1.01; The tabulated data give 0.108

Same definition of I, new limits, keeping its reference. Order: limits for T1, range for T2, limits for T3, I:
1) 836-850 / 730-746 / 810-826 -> 0.076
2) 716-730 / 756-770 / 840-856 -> 0.099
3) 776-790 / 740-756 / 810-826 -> 0.083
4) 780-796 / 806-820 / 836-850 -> 0.114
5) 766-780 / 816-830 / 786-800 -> 0.103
